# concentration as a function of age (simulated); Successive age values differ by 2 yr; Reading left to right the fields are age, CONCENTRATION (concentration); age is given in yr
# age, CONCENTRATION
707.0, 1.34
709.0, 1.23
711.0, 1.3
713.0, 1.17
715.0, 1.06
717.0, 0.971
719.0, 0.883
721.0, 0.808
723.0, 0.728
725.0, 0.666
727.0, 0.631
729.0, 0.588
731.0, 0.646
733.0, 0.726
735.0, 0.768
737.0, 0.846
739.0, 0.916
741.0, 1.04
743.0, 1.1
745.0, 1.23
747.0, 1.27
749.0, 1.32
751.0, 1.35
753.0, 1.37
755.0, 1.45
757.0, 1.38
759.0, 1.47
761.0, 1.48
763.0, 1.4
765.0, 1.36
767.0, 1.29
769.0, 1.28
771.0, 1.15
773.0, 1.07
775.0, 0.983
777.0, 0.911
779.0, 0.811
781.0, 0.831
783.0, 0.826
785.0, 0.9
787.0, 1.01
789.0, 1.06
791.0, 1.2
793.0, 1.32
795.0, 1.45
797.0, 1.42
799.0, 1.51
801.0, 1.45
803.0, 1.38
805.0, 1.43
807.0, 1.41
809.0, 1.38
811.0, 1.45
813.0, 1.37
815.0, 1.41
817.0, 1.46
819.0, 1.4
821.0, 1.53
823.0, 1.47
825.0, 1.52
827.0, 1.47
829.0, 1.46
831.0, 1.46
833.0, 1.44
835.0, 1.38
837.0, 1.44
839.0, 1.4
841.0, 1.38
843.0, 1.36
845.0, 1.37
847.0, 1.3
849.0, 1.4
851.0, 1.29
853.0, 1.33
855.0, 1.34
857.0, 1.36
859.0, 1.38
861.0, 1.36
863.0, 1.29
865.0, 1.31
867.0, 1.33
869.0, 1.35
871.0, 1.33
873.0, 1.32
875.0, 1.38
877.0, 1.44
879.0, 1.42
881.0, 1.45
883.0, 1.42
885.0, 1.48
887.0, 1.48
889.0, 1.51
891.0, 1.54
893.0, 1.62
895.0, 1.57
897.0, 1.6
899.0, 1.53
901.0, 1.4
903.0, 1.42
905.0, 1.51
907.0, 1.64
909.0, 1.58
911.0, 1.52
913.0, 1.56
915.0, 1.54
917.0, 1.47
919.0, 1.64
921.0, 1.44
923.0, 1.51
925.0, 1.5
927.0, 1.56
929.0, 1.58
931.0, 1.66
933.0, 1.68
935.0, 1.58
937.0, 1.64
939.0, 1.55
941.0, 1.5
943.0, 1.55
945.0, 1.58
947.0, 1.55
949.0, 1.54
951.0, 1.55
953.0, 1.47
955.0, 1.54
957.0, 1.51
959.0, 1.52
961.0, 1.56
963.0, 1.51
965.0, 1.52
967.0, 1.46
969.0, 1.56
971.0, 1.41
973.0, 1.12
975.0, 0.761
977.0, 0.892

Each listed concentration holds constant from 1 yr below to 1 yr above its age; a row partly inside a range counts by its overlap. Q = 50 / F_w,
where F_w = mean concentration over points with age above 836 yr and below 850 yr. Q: 36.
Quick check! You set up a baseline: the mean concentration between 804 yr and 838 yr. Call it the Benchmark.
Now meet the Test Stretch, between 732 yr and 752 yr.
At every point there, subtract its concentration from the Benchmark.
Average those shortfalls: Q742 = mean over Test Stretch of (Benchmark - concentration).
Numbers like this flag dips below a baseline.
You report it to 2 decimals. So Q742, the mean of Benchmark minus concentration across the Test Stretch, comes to 0.38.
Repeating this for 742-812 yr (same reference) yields 0.19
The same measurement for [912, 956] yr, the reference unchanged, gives -0.11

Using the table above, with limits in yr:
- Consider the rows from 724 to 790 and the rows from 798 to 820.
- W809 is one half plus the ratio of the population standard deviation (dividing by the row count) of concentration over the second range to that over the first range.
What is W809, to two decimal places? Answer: 0.65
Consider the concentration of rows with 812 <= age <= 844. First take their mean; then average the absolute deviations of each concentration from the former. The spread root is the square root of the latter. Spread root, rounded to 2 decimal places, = 0.21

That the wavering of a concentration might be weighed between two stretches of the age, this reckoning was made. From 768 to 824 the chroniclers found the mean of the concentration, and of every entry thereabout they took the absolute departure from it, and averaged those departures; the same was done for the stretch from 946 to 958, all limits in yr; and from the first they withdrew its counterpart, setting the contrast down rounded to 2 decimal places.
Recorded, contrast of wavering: 0.19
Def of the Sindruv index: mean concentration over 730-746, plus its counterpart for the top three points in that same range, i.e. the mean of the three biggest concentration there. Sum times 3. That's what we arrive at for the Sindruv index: 6.1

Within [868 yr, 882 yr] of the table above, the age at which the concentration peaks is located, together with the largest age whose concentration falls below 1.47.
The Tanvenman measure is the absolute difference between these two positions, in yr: 0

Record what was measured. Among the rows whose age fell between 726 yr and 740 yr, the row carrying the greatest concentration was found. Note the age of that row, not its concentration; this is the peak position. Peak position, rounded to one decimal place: 739.0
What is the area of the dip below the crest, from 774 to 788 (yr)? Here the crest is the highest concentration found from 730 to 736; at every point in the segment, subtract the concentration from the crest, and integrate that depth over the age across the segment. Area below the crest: -1.8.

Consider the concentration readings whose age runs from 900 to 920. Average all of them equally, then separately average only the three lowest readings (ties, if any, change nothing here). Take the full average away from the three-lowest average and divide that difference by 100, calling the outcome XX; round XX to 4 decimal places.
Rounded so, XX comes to -0.0010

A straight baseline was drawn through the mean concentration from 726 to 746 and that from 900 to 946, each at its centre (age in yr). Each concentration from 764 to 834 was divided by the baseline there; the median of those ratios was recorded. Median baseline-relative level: 1.23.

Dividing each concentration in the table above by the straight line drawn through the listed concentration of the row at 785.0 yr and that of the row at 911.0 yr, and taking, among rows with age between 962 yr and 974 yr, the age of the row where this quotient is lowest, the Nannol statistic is 973.0 yr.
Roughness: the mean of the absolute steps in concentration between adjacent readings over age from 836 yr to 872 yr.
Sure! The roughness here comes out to 0.037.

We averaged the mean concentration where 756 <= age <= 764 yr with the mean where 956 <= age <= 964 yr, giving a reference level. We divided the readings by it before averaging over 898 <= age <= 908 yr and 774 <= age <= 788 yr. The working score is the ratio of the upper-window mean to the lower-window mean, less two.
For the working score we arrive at -0.33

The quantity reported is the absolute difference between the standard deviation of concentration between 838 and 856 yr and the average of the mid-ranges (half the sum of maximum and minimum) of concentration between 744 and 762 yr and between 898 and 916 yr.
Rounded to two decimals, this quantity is 1.40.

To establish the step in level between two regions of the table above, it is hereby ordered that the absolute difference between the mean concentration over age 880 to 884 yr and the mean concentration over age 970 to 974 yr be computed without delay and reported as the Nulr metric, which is 0.17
